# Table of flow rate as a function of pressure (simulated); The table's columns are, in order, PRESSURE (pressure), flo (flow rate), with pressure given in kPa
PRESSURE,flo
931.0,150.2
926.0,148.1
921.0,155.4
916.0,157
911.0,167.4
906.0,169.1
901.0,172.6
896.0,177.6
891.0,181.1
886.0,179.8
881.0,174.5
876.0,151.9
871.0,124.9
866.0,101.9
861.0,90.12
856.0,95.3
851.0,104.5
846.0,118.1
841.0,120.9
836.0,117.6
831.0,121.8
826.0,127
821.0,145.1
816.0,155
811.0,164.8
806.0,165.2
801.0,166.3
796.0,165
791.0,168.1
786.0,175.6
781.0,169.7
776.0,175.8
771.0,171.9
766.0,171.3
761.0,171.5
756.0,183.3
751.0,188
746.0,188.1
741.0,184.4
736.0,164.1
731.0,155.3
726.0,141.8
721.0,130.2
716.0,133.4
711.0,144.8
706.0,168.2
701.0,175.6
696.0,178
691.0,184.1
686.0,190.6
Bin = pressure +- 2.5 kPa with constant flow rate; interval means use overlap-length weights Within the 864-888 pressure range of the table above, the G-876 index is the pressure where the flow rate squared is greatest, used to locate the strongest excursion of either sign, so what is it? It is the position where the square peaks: 886.0 kPa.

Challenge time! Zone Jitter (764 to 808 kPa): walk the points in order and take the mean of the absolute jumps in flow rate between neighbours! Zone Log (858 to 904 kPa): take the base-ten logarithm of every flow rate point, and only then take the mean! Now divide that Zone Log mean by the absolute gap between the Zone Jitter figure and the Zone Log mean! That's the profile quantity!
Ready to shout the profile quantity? 1.42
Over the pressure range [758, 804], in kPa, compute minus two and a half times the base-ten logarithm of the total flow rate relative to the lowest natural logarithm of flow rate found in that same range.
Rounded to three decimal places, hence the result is -6.195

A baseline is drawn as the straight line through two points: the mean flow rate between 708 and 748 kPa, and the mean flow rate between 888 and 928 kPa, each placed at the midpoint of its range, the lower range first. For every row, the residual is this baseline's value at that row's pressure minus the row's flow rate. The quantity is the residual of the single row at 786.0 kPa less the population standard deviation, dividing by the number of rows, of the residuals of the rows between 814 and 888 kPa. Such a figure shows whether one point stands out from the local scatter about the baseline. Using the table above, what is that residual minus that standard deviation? -43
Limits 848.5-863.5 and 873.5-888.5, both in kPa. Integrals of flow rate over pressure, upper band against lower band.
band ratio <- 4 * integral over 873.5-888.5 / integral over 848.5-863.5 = 7.0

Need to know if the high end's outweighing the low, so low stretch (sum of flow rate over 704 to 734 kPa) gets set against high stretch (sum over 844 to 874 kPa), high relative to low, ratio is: 0.73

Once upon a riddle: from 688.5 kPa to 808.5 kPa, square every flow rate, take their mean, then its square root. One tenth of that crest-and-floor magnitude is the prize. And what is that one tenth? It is 16.8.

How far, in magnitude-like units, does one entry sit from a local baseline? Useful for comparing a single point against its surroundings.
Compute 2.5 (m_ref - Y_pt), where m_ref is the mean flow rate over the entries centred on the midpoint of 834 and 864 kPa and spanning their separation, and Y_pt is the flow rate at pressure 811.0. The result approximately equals -143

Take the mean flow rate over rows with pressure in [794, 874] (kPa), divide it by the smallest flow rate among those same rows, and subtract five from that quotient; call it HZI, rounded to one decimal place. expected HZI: -3.6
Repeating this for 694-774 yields -3.7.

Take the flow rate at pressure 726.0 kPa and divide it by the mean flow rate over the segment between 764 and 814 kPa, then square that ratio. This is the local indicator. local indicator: 0.70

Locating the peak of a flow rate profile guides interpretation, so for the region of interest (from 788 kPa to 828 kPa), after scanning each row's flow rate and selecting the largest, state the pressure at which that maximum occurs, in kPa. 791.0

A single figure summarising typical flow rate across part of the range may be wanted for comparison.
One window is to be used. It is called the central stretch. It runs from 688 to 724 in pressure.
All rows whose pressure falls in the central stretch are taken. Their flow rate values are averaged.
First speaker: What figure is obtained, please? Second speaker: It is 159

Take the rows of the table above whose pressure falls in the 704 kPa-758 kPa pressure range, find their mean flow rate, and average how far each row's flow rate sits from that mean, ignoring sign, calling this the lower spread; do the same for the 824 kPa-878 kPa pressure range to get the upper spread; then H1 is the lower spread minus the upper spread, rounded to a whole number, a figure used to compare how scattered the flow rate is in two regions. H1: 6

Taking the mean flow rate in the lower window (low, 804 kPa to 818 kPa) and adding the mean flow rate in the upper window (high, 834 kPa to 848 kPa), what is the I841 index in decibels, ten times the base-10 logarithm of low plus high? 24.5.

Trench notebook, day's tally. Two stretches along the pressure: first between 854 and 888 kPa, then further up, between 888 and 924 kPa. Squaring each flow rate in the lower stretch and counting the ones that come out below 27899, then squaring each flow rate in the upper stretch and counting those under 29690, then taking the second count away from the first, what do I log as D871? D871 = 1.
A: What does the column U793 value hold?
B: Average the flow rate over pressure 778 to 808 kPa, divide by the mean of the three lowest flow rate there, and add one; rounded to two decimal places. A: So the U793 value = 2.02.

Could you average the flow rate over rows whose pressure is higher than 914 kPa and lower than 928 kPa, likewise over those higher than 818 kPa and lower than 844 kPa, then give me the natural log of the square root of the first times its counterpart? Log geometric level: 4.94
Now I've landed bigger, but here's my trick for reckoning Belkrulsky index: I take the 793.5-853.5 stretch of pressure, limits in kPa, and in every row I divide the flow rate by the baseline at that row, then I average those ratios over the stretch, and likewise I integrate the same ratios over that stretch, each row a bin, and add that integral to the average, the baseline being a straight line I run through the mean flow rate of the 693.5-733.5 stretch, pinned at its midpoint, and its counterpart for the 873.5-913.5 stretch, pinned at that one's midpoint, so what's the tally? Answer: 52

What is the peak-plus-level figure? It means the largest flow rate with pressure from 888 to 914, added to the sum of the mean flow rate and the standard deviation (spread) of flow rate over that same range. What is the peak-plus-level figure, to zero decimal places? 360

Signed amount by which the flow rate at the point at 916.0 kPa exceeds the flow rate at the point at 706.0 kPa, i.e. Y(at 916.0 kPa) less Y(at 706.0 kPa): -11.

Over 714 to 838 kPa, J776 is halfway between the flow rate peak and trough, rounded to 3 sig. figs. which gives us 153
